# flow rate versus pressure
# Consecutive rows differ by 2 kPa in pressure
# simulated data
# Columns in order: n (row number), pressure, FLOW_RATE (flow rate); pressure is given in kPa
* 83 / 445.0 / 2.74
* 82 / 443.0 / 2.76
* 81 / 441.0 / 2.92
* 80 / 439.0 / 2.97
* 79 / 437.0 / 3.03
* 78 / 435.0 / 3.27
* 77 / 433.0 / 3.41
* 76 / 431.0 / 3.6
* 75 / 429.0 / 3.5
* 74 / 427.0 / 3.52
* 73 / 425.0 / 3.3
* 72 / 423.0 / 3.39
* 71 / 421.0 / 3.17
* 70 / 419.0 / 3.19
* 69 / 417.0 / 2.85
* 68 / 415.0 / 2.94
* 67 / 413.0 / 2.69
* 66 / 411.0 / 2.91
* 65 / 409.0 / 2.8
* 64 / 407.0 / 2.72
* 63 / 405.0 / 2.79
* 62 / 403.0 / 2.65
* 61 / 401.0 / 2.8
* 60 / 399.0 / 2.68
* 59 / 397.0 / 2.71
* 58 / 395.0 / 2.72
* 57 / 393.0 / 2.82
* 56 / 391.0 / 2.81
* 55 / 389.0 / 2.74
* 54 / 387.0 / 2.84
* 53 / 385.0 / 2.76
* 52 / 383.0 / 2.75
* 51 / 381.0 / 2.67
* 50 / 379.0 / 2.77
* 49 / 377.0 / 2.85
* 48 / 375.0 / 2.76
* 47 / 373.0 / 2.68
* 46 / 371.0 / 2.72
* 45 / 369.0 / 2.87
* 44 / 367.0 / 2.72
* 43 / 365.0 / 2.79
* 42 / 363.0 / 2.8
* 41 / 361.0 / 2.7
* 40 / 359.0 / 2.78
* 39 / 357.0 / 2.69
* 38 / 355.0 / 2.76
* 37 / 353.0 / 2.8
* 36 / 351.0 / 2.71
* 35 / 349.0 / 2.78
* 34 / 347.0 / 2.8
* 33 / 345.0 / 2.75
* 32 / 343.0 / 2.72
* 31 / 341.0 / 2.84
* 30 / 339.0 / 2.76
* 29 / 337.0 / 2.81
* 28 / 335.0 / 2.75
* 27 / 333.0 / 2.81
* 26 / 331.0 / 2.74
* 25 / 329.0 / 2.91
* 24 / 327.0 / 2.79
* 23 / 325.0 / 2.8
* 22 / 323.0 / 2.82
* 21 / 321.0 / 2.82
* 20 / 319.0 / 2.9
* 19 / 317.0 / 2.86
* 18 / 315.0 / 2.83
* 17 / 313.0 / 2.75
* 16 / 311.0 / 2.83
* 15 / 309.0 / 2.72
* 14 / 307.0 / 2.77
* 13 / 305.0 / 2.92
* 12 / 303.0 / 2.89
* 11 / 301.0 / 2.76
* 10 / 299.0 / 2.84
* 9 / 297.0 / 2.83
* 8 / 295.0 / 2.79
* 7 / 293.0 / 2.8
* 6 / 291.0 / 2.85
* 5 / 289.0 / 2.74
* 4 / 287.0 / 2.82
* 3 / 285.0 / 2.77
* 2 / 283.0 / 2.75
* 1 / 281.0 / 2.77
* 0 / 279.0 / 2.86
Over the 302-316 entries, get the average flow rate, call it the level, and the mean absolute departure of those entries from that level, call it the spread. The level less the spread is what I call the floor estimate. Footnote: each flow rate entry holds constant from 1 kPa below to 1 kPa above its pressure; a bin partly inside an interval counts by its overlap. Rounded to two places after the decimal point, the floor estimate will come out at 2.76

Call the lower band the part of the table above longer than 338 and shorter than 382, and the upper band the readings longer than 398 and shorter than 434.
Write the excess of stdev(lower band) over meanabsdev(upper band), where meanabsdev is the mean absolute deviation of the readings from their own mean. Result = -0.24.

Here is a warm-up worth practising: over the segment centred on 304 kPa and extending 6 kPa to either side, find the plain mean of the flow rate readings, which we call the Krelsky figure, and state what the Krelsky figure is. 2.82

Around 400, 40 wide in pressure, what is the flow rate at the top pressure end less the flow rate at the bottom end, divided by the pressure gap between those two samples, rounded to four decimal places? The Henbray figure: 0.0137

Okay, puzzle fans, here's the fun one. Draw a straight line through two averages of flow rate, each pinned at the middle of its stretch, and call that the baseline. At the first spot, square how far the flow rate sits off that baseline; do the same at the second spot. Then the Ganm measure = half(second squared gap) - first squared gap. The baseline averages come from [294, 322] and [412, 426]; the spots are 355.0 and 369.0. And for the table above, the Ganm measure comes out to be -0.02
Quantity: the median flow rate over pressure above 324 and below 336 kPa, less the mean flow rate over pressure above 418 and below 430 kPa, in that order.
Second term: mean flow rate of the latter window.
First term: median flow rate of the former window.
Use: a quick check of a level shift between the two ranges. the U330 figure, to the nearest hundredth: -0.55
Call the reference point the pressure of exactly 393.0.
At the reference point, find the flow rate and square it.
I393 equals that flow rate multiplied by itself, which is 7.95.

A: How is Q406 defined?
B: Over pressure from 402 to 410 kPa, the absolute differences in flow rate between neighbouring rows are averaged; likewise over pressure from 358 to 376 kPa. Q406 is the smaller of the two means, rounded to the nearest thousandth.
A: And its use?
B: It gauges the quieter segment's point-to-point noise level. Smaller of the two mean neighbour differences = 0.085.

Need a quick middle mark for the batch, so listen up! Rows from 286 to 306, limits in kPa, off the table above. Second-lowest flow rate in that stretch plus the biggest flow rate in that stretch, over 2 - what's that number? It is 2.84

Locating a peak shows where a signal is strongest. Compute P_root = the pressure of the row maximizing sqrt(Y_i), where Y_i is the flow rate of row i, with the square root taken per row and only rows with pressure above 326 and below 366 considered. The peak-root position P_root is 329.0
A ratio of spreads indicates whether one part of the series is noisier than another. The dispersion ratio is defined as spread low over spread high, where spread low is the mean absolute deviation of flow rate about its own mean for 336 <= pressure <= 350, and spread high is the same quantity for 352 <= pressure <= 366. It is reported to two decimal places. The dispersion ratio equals 0.85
